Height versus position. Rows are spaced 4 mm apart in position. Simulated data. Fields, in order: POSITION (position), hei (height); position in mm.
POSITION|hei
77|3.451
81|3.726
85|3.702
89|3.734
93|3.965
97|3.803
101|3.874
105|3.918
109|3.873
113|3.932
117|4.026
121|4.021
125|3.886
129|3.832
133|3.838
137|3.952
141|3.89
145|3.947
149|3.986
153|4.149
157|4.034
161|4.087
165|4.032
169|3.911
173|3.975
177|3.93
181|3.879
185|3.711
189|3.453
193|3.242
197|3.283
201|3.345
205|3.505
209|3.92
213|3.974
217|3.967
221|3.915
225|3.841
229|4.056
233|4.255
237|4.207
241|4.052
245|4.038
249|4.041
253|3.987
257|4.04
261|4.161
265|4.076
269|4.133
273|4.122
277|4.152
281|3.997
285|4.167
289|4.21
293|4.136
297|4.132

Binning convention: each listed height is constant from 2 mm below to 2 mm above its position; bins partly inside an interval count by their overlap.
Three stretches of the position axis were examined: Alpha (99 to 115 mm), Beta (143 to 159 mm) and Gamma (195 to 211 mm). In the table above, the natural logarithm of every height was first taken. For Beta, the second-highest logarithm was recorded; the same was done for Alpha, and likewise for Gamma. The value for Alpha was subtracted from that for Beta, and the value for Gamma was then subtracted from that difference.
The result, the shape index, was -1.225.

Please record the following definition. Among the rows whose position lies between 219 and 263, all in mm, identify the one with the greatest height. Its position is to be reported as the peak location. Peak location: 233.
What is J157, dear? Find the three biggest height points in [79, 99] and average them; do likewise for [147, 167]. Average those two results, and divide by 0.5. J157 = 7.92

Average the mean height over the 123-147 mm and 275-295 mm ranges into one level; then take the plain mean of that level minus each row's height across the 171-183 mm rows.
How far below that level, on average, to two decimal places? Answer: 0.08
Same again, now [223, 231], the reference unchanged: 0.06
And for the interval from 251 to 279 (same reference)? -0.08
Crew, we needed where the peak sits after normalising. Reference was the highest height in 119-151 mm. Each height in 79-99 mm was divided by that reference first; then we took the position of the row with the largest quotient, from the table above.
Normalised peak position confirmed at 93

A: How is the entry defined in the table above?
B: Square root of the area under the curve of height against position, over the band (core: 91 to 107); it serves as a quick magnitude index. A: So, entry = 7.9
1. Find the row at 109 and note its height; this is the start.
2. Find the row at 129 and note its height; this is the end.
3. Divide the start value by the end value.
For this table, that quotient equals 1.01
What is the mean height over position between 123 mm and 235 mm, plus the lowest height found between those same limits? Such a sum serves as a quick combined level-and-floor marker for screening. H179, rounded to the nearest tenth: 7.1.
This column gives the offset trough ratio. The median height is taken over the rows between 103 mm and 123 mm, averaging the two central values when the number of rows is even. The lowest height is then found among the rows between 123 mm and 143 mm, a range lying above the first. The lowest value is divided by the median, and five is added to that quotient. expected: 5.97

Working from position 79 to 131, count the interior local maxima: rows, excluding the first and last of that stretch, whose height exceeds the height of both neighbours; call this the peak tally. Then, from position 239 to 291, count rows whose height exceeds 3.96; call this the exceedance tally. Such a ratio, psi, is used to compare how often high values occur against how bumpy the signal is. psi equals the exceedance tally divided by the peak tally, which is 4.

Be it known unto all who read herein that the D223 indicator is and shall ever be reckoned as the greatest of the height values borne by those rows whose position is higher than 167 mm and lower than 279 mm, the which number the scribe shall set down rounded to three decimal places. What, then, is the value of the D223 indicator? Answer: 4.255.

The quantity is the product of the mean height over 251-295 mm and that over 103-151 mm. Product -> 16.1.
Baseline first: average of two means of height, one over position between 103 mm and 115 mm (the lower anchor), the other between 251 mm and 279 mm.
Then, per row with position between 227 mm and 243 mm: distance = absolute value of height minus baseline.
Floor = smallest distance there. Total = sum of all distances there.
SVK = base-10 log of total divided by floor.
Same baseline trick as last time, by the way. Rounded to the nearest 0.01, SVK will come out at 1.05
